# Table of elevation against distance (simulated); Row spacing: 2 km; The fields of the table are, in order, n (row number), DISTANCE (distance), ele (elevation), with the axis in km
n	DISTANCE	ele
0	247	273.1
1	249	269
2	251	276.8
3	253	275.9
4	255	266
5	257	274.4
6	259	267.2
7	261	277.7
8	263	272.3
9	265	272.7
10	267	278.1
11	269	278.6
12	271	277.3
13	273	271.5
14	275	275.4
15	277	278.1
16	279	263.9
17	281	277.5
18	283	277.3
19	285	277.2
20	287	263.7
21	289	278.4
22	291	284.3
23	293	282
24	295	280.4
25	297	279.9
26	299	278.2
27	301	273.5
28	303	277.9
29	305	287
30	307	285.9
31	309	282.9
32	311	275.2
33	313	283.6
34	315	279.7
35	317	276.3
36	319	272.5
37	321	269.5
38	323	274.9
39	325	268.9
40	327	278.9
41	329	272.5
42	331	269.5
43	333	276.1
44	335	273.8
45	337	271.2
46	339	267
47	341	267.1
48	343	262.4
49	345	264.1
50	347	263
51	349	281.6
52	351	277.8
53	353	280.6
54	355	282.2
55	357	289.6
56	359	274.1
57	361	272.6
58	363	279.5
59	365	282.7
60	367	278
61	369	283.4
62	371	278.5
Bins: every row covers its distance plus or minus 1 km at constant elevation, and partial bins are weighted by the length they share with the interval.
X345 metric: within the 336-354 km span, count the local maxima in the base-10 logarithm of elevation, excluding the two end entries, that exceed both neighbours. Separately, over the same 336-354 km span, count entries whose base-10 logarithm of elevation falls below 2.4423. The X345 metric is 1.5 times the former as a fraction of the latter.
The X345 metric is 0.75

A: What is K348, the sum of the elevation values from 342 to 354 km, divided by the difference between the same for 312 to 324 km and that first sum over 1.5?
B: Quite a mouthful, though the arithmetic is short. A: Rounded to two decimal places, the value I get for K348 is 2.86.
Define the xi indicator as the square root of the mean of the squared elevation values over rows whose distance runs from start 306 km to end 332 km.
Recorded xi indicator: 276.2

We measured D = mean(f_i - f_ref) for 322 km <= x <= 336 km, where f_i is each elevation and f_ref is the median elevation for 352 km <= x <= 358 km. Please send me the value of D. -9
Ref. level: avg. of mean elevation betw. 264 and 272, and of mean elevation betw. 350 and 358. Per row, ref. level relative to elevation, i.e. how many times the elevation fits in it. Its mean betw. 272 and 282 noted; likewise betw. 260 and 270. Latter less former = -0.010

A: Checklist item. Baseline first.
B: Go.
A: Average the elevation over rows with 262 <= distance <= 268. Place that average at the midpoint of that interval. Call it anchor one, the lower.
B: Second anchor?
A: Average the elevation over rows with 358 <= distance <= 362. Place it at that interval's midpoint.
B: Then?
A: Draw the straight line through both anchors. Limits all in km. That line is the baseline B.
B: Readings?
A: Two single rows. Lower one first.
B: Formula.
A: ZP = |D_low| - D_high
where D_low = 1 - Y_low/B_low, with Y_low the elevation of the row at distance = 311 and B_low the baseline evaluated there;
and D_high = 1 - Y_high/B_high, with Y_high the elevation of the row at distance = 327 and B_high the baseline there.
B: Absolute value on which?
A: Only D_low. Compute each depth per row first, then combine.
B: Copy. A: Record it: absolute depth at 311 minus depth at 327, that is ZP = 0.024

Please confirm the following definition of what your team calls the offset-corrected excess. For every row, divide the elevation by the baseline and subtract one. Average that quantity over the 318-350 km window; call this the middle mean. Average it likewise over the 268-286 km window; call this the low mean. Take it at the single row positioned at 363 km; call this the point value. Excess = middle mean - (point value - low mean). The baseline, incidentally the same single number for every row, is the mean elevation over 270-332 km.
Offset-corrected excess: -0.04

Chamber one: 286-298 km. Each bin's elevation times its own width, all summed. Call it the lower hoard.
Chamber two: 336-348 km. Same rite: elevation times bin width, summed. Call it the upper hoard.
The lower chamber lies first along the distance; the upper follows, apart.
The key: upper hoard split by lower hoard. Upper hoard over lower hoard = 0.956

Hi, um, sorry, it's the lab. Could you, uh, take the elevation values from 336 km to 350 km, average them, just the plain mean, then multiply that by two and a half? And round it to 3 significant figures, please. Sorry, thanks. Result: 670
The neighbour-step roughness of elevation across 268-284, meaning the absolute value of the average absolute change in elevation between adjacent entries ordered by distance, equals 6.0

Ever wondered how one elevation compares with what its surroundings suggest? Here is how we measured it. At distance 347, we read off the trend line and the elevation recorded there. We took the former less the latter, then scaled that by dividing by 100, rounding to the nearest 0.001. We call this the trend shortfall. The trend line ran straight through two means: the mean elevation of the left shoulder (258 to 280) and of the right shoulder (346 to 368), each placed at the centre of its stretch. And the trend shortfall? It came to 0.148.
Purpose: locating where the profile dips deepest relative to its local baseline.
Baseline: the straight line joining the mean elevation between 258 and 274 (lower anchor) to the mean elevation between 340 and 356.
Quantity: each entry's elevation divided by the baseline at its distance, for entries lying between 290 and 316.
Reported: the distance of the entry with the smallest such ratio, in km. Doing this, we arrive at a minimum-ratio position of 301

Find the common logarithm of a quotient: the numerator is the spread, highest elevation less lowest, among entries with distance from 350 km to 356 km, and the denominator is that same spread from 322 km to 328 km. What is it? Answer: -0.4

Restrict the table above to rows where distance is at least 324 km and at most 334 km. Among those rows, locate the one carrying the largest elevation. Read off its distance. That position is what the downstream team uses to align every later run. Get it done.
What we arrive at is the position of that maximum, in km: 327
